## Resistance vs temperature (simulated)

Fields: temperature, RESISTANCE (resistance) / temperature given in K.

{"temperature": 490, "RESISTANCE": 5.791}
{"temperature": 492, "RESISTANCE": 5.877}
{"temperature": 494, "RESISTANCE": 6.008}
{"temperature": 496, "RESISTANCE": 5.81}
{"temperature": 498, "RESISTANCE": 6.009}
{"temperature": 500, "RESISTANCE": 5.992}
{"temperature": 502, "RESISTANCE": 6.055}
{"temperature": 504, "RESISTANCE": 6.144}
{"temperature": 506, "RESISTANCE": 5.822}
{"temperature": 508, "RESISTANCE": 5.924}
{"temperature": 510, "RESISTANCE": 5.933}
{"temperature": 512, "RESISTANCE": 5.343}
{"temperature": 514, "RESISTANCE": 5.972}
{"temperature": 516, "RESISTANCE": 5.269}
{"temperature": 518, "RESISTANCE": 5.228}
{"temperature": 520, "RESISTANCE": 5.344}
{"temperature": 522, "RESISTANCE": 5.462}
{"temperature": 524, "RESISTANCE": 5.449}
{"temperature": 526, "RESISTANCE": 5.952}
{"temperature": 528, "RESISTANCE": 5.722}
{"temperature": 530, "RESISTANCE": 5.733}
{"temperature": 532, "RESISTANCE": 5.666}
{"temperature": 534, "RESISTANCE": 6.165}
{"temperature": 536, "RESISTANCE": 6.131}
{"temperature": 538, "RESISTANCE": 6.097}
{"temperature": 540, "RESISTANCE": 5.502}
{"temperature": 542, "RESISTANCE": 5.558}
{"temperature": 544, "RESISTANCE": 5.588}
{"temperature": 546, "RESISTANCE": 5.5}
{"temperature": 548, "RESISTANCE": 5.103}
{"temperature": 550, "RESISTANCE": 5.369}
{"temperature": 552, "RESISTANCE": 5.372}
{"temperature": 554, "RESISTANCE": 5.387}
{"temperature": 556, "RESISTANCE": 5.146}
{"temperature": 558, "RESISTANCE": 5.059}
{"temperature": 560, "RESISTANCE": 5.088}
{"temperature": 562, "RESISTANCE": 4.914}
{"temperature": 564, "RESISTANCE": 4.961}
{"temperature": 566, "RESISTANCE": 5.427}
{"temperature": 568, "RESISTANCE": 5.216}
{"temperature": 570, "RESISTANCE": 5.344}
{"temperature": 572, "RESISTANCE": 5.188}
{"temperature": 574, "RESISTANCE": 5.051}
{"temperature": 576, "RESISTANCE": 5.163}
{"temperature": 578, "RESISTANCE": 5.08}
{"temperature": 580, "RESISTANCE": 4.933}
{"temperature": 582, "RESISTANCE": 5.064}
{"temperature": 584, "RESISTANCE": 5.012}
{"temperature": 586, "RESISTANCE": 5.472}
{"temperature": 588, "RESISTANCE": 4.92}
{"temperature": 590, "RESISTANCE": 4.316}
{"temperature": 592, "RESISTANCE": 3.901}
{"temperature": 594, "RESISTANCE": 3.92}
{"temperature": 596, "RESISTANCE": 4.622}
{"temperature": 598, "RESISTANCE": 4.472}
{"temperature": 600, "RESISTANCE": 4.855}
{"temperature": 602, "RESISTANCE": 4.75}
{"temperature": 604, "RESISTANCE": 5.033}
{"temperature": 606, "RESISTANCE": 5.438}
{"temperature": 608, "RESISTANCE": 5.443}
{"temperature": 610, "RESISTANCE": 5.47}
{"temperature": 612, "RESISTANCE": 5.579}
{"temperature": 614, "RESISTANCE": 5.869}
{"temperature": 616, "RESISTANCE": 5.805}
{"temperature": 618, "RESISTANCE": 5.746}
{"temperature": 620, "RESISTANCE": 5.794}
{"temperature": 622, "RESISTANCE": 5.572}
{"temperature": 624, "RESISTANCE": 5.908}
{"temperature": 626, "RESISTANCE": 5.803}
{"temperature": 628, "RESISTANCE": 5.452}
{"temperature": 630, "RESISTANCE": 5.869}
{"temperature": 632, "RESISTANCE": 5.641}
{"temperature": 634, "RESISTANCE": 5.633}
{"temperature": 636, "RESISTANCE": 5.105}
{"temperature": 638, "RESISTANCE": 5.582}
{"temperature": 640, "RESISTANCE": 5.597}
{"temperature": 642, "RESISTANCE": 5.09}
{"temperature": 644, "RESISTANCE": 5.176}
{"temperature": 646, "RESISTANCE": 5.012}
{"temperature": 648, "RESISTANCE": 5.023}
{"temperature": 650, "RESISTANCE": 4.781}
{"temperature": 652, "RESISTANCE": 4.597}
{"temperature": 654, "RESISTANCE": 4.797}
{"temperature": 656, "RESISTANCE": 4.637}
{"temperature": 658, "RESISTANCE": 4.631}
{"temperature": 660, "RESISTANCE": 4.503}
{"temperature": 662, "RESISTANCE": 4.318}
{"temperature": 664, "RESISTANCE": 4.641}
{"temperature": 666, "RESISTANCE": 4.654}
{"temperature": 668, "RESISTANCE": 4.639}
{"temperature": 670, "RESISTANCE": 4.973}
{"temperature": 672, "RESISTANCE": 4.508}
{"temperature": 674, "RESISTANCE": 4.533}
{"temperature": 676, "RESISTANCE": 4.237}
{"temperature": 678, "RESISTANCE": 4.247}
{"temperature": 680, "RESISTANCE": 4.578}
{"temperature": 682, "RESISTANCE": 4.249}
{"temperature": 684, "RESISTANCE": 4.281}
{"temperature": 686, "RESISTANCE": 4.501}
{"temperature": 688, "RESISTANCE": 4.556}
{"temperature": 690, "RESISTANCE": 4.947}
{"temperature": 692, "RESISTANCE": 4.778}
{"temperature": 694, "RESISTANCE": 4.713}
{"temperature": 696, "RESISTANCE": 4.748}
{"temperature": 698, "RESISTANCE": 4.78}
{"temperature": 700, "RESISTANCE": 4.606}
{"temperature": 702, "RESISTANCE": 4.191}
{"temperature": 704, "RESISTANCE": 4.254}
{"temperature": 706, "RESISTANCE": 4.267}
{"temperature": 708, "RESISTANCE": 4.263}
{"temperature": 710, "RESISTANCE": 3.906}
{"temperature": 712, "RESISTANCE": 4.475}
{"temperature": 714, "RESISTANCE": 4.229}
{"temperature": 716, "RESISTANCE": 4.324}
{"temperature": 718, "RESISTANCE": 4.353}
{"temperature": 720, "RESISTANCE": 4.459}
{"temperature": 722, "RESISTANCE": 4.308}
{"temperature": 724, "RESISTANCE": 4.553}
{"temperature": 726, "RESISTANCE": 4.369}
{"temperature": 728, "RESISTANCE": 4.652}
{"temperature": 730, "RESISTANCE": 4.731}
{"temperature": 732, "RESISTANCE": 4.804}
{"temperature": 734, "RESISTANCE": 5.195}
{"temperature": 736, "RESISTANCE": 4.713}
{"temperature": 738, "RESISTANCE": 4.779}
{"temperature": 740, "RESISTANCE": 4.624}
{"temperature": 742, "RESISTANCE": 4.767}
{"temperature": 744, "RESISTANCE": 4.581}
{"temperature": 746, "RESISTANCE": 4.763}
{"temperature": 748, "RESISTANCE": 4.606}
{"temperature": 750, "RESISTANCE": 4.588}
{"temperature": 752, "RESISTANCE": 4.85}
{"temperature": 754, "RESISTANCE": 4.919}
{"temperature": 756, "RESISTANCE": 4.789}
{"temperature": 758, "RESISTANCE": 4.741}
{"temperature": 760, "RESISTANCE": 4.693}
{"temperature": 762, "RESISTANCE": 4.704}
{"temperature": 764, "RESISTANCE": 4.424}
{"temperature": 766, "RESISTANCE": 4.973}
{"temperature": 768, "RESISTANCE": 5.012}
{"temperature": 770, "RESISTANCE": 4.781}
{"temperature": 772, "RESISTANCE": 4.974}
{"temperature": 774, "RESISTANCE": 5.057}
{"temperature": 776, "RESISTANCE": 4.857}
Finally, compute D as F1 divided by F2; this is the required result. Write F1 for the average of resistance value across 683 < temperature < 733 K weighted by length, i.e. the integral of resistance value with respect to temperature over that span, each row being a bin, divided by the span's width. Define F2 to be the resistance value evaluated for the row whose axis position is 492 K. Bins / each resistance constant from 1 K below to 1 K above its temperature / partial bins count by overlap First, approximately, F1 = 4.48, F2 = 5.877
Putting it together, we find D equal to 0.76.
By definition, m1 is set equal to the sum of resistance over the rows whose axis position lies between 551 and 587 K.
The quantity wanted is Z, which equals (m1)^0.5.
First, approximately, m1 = 93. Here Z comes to 9.64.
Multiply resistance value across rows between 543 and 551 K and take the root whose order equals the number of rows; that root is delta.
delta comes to 5.4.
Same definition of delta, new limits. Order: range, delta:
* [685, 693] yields 4.7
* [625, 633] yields 5.7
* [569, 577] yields 5.2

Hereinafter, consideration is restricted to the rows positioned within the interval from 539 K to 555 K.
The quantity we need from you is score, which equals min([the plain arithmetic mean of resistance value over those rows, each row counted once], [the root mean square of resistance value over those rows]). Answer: 5.4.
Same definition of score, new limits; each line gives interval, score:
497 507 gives 6.0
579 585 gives 5.0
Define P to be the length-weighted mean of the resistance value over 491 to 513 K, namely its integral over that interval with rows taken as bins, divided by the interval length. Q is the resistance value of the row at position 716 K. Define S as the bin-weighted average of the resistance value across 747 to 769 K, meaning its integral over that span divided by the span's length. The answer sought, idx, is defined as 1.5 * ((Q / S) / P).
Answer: 0.23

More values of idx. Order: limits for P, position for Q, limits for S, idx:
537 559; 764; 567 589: 0.24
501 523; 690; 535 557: 0.24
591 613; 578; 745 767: 0.33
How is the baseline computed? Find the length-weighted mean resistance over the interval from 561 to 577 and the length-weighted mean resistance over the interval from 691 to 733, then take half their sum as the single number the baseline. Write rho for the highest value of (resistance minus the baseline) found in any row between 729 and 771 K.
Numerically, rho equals 0.4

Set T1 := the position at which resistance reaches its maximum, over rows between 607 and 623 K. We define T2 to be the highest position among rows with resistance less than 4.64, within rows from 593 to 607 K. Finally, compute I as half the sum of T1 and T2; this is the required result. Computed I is 606 K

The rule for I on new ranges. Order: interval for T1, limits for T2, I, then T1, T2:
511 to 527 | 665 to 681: 597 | 514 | 680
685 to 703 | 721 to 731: 708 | 690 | 726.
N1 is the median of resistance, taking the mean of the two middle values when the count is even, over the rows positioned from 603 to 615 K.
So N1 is 5.5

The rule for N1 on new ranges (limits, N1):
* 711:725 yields 4.4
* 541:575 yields 5.2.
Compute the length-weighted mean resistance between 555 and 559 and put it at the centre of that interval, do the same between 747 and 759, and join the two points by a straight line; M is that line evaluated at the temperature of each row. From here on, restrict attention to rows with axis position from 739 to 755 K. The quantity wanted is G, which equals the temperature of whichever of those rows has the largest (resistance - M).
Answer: 754 K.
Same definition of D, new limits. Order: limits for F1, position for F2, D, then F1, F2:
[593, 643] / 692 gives 1.12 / 5.36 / 4.778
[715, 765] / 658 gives 1.00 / 4.65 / 4.631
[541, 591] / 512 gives 0.97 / 5.17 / 5.343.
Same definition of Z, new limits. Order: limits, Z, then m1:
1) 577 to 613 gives 9.40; 88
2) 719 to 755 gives 9.18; 84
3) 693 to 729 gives 8.91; 79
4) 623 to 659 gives 9.71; 94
